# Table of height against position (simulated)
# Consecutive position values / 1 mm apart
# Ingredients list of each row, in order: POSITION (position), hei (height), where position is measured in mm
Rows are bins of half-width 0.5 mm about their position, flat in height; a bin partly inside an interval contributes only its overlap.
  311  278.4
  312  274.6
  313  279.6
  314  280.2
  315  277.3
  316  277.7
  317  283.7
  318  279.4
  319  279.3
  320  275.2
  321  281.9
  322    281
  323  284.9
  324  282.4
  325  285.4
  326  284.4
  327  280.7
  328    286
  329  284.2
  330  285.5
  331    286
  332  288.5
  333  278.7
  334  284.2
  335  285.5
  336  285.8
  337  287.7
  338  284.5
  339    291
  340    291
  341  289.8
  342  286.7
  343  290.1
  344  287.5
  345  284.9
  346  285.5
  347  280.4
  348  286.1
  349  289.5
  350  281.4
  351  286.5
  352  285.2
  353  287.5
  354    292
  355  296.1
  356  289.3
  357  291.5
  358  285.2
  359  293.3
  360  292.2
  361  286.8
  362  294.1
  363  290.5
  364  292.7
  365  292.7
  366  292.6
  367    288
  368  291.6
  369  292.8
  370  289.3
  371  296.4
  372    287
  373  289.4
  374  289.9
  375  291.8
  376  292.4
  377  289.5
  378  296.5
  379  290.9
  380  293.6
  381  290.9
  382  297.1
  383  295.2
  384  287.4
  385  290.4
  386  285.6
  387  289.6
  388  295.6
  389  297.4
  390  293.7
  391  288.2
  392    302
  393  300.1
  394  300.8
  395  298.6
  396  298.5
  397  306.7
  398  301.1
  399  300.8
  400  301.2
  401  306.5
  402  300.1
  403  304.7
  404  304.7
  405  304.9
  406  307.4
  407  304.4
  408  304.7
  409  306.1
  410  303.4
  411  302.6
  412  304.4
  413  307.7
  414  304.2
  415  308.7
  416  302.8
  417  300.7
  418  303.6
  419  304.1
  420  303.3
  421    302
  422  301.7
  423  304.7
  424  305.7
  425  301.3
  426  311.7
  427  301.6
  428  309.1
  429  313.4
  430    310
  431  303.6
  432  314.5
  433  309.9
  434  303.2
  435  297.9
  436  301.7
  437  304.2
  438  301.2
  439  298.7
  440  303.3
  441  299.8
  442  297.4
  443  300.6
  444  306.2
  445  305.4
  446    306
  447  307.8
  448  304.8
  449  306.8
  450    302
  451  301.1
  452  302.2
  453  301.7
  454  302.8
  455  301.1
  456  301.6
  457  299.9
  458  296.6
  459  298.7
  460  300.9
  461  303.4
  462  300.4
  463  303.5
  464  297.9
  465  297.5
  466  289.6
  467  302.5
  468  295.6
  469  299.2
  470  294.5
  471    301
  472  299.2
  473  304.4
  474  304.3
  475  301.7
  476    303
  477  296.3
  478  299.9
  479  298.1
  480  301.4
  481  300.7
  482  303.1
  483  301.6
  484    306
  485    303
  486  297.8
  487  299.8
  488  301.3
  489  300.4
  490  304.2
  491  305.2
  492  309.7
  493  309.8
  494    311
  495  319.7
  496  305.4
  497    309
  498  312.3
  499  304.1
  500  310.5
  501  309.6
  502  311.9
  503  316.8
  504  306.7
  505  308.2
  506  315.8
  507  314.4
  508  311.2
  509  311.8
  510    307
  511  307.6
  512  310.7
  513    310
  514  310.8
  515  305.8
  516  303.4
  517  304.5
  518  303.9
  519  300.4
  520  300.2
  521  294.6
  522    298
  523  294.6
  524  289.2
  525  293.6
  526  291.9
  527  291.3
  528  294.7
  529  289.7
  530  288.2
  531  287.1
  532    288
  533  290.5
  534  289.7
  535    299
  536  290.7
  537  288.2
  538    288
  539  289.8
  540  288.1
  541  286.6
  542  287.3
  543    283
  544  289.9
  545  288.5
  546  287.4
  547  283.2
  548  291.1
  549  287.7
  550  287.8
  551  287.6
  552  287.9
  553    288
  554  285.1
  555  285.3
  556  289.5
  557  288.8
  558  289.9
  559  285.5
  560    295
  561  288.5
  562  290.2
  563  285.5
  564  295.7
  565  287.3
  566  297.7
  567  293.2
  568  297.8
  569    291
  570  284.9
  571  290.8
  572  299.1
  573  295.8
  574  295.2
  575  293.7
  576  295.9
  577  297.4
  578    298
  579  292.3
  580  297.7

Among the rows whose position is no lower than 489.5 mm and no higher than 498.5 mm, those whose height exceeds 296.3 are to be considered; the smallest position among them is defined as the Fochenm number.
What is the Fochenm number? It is 490 mm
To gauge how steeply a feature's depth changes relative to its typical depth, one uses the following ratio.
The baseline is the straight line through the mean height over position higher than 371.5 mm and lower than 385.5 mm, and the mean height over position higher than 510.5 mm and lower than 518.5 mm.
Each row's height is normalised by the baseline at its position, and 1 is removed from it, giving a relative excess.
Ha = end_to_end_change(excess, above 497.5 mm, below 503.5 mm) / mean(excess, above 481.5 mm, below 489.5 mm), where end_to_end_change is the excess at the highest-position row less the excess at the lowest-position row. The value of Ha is -1.8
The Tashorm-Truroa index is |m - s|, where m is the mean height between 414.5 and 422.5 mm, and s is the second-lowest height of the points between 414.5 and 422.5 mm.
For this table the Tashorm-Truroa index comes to 1.7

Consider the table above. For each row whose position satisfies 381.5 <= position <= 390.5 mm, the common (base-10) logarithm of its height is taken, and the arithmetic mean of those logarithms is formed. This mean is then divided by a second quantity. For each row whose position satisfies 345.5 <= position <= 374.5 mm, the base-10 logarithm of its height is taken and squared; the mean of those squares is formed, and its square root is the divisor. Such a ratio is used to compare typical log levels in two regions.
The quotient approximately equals 1.002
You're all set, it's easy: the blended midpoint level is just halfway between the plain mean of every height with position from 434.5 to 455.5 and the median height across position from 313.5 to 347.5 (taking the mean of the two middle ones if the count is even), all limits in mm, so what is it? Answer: 294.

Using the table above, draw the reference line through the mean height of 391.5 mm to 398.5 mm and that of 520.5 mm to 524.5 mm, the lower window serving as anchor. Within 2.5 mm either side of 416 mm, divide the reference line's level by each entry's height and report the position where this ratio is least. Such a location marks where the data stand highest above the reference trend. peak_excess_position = 415 mm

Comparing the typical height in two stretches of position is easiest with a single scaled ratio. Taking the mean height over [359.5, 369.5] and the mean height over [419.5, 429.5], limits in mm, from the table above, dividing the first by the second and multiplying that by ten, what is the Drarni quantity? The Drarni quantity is 9.5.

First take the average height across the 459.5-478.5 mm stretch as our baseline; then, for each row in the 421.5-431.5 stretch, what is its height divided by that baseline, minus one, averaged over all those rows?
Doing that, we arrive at 0.022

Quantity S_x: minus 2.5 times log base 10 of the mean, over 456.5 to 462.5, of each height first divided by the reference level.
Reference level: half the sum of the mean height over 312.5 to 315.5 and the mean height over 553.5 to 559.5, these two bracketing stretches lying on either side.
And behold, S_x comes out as -0.063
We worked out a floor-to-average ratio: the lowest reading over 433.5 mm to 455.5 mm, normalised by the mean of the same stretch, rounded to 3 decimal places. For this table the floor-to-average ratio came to 0.983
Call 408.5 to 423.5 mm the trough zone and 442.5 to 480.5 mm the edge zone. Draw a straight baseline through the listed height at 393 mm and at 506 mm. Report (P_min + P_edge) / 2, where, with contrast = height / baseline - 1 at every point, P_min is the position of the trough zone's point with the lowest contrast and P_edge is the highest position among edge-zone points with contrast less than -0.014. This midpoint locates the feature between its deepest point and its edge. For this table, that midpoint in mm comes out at 448.5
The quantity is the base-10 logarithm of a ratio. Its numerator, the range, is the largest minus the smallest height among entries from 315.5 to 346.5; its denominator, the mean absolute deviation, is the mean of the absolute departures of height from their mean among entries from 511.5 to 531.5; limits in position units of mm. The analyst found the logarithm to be 0.4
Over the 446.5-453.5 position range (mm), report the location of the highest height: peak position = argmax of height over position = 447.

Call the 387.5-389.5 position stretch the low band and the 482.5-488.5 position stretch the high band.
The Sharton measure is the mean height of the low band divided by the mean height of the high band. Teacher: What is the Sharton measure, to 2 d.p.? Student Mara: 0.98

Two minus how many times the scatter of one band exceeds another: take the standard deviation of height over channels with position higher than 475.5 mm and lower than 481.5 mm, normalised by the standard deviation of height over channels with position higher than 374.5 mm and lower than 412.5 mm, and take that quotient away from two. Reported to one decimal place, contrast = 1.6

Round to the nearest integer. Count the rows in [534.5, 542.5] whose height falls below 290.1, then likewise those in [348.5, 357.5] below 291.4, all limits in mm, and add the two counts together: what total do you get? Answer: 12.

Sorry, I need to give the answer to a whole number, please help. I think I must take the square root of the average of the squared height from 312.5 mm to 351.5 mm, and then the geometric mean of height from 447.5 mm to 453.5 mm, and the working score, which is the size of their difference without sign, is 19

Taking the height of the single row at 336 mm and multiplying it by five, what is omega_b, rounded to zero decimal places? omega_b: 1429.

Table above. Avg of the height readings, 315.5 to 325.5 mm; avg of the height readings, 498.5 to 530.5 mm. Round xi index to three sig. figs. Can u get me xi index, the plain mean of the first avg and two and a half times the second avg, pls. 520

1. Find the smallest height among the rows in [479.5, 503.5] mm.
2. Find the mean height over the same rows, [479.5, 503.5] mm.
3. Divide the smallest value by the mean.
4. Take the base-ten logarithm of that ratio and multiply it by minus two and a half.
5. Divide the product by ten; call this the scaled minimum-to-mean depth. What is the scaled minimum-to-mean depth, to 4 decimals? 0.0031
